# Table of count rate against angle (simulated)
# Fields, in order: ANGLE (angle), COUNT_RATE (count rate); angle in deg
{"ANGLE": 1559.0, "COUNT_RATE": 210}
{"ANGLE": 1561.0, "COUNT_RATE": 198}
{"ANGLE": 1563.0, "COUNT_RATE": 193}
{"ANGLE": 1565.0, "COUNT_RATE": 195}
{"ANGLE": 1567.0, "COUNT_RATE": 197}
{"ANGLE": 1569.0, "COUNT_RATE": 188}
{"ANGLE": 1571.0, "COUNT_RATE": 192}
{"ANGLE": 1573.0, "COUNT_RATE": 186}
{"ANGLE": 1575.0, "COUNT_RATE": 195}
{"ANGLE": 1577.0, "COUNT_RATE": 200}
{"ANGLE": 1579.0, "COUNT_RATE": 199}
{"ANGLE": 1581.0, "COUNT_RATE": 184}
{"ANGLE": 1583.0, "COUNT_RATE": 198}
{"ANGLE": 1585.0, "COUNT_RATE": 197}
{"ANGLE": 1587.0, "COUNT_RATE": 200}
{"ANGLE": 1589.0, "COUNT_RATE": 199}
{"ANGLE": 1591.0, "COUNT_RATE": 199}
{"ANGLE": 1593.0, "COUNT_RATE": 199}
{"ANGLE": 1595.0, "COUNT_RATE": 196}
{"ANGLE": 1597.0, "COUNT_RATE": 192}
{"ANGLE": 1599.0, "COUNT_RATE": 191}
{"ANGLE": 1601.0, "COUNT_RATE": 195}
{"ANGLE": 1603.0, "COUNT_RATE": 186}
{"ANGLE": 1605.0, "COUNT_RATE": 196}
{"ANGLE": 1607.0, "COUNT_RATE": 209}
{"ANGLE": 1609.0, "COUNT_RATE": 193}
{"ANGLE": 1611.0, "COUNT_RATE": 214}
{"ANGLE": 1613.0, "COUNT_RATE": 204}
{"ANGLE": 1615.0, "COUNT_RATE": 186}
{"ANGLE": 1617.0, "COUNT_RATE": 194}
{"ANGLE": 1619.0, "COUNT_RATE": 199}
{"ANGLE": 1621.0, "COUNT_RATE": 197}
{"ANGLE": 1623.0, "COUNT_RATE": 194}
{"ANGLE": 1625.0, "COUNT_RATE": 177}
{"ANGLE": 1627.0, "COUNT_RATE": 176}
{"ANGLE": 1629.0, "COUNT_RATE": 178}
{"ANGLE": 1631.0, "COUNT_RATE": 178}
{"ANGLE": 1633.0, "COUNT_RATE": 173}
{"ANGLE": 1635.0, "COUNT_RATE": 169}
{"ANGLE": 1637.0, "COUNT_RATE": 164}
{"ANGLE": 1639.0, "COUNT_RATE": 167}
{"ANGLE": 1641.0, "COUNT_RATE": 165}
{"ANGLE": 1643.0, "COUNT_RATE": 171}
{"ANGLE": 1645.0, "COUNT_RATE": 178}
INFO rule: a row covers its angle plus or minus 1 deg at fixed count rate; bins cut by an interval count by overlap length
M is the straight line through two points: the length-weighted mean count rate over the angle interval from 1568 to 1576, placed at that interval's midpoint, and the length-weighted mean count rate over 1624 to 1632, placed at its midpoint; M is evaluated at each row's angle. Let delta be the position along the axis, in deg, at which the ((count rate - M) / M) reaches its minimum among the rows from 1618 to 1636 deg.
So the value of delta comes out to 1635.0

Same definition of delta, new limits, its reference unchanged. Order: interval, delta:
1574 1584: 1581.0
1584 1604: 1603.0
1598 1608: 1603.0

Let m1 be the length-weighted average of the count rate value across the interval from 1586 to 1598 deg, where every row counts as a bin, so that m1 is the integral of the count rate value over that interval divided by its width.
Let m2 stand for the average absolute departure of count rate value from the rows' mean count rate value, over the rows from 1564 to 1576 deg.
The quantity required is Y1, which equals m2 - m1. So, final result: -194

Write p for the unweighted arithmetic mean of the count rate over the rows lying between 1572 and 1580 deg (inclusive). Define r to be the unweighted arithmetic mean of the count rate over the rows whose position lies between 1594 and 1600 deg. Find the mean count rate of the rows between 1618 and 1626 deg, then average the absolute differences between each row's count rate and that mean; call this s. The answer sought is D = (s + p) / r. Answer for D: 1.05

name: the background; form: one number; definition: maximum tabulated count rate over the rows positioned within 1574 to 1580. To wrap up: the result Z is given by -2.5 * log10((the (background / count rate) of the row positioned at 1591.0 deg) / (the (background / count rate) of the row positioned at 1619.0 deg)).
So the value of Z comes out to 0.00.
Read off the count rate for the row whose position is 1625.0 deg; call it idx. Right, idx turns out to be 177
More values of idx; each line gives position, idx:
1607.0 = 209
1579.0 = 199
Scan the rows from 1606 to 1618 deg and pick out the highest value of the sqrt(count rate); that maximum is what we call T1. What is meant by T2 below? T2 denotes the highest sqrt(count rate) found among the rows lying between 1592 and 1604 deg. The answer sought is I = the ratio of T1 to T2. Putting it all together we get 1.04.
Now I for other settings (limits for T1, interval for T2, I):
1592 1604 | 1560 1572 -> 1.00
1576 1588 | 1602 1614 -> 0.97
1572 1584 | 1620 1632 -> 1.01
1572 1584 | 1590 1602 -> 1.00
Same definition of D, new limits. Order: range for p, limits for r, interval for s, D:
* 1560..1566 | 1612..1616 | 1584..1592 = 1.01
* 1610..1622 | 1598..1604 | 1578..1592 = 1.06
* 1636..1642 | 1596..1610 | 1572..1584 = 0.88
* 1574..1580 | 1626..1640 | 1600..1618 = 1.19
